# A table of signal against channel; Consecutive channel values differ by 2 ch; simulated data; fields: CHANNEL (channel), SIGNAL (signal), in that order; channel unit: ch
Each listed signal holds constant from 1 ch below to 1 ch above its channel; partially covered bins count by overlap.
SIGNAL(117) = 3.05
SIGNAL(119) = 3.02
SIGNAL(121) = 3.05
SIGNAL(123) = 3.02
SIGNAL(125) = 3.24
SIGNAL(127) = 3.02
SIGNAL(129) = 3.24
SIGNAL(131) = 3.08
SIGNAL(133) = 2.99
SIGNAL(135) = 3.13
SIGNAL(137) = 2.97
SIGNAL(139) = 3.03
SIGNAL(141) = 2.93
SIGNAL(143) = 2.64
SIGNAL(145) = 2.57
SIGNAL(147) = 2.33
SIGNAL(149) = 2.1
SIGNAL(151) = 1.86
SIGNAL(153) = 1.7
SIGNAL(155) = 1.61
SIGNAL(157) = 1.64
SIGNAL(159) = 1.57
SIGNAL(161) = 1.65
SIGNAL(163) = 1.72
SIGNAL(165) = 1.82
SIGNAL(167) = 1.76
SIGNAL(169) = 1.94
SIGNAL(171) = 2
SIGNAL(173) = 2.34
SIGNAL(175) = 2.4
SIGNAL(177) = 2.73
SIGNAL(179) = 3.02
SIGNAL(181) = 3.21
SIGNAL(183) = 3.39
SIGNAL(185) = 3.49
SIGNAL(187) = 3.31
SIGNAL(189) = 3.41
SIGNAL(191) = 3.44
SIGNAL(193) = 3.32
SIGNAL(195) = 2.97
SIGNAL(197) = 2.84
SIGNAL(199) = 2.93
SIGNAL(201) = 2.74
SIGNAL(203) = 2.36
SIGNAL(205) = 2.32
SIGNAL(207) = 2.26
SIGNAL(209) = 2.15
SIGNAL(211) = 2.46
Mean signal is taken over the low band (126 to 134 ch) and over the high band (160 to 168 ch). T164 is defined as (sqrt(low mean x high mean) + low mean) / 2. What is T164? 2.70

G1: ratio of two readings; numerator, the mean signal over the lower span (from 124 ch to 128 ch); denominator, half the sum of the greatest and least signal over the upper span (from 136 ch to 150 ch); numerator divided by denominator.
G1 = 1.22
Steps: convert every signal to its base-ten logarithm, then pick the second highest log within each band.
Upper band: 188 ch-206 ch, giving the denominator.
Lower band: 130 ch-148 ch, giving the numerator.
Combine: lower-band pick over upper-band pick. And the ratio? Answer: 0.92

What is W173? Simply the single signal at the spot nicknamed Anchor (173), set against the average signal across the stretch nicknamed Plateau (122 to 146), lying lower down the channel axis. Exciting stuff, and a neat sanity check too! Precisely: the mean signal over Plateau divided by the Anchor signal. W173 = 1.28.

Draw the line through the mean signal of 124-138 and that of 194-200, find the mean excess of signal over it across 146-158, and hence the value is -1.2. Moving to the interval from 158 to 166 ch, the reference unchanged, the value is -1.3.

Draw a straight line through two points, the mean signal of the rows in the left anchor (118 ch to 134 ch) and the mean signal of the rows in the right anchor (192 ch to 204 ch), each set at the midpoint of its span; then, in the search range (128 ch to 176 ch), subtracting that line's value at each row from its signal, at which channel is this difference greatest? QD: 129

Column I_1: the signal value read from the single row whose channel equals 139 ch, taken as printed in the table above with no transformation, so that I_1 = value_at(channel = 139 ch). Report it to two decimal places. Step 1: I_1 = 3.03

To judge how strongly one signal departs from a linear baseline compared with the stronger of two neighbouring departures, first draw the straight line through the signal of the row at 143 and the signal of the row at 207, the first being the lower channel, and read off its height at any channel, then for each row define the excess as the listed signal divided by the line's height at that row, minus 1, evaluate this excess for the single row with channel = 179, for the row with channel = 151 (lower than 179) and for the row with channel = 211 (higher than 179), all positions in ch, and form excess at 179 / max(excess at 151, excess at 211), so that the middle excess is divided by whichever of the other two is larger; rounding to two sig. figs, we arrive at 2.4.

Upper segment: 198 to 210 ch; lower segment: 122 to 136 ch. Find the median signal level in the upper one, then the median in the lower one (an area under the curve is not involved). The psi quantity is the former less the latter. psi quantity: -0.7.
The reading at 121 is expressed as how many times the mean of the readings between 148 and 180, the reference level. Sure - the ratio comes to 1.5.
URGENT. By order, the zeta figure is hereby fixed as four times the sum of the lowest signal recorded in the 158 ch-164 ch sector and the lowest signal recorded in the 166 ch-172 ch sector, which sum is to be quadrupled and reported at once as 13.3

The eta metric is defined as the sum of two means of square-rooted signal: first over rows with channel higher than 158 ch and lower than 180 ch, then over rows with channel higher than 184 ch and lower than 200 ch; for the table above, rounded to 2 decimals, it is 3.23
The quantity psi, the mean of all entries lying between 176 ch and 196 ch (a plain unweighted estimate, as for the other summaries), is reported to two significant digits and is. 3.2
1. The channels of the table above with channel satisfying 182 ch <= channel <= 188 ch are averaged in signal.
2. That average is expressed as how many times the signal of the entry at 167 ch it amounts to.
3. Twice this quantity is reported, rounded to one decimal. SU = 3.9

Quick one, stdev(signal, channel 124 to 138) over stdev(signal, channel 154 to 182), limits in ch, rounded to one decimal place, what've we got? 0.2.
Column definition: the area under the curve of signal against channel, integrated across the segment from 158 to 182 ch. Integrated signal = 52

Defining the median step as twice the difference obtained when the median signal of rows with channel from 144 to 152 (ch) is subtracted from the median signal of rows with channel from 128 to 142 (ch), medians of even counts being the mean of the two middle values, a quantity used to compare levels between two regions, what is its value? 2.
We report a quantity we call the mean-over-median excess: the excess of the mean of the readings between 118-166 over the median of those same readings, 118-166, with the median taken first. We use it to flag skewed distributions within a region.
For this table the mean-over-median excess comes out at -0.29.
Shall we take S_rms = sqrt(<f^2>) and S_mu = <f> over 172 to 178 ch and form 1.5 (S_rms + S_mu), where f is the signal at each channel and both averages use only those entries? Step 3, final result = 7.5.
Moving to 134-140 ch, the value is 9.1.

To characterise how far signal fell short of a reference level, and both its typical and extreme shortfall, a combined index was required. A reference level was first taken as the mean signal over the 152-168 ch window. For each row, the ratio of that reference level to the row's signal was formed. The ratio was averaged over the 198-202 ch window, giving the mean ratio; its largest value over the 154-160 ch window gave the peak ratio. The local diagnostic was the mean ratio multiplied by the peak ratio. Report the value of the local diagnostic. 0.64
